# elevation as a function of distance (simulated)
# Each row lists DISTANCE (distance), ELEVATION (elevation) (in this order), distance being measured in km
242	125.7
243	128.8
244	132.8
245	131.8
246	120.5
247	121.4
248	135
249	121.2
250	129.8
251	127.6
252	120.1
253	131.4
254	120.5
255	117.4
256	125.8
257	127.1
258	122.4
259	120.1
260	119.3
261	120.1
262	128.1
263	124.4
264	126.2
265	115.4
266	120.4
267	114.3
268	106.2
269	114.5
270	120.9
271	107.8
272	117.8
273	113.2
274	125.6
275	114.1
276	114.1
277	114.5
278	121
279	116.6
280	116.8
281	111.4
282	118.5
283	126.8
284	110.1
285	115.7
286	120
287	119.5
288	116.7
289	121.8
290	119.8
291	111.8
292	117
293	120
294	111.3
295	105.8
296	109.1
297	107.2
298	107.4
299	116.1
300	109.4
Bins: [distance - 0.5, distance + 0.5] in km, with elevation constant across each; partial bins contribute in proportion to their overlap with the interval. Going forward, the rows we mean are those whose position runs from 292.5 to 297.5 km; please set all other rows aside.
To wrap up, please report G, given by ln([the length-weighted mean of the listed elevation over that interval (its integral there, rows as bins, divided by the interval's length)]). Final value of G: 4.71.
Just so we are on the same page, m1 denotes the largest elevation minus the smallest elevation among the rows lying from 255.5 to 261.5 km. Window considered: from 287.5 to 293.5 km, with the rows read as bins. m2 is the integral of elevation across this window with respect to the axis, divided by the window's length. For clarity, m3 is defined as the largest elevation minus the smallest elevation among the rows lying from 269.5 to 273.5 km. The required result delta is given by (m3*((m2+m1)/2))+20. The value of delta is 843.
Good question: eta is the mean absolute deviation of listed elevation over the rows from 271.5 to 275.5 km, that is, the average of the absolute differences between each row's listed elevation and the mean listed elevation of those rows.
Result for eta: 4.0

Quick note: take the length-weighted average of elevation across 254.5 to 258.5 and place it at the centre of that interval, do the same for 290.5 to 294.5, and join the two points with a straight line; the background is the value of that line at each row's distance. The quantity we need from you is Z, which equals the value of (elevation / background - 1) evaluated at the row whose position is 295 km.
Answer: -0.076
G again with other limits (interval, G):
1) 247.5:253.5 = 4.85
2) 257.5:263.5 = 4.81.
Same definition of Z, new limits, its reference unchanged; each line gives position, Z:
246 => -0.040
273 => -0.052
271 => -0.101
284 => -0.059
